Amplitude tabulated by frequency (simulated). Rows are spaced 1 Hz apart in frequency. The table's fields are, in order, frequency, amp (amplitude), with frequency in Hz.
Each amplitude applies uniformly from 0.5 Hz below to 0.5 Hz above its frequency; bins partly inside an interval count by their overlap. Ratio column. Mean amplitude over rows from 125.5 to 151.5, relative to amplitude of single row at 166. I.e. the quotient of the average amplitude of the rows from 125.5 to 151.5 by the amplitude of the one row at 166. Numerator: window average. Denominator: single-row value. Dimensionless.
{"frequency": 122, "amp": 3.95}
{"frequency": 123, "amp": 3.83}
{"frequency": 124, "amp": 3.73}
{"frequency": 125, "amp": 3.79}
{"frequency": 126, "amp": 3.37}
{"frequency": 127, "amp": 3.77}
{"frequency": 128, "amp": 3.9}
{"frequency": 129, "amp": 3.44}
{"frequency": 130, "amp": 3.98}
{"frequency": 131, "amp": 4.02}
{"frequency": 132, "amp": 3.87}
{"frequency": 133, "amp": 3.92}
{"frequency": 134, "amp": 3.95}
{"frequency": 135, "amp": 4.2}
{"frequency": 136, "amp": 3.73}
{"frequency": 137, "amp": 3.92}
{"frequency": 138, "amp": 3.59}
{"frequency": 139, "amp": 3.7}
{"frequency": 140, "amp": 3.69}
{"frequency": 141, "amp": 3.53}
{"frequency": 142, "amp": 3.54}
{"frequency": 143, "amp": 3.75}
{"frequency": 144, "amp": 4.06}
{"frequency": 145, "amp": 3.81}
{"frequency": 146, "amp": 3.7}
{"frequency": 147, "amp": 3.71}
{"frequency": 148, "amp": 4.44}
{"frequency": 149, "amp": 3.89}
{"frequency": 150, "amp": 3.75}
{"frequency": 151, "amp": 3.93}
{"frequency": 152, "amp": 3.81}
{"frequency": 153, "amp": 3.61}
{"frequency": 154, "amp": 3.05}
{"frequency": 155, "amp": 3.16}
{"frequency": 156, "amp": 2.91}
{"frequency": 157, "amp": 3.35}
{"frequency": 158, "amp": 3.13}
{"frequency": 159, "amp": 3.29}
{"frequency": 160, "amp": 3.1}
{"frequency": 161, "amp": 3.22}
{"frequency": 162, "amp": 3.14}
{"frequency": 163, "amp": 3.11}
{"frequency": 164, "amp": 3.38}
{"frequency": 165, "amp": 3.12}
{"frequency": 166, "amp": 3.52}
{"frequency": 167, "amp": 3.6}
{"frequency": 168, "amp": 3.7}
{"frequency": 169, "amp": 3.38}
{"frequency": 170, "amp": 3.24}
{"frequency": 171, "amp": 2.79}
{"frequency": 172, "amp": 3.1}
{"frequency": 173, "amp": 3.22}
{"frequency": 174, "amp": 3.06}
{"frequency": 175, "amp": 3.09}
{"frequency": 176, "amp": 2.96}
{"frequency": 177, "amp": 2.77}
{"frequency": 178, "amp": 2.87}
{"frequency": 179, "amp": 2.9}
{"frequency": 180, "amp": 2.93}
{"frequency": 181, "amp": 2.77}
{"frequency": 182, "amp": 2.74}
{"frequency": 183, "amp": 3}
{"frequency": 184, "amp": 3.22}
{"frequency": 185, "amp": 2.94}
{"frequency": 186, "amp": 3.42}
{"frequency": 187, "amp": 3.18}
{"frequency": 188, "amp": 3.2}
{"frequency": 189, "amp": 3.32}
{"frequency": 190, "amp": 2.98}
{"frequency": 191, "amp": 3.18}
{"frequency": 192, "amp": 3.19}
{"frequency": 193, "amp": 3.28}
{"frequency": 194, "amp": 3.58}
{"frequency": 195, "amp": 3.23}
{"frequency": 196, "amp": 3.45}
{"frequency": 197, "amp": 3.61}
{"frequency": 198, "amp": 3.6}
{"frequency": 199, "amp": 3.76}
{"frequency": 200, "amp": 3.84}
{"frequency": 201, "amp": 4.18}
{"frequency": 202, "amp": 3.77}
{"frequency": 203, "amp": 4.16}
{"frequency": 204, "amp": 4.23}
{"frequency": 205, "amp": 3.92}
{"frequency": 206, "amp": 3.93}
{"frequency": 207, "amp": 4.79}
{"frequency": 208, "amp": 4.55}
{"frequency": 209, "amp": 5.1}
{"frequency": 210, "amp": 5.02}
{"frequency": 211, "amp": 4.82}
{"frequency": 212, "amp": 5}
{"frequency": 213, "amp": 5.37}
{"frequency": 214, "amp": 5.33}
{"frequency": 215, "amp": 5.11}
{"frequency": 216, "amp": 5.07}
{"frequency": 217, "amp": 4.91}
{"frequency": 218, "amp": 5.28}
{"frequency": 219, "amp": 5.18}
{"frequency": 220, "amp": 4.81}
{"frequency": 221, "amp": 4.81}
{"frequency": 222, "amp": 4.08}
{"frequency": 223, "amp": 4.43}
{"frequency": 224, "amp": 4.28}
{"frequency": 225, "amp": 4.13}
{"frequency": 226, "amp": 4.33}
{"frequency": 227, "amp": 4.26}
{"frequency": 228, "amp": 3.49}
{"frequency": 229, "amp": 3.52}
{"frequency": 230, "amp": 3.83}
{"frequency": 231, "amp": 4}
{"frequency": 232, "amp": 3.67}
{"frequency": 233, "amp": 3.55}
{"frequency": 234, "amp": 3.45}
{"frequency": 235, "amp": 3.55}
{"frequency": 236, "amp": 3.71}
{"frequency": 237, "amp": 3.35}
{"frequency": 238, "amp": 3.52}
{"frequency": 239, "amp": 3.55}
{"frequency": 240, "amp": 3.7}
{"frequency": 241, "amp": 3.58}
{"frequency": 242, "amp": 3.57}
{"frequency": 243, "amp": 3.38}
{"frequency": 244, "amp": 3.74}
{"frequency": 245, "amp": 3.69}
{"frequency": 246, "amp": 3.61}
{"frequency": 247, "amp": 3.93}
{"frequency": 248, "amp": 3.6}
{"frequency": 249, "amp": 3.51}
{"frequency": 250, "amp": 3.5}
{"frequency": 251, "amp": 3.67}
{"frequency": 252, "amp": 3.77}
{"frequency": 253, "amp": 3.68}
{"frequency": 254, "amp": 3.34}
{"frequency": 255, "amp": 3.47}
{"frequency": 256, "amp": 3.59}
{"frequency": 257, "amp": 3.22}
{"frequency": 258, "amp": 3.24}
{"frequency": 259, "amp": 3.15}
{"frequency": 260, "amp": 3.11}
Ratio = 1.1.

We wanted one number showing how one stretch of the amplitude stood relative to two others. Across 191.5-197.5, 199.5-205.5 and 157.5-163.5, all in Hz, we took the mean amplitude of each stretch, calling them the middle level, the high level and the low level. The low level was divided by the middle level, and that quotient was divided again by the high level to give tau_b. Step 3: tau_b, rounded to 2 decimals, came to 0.23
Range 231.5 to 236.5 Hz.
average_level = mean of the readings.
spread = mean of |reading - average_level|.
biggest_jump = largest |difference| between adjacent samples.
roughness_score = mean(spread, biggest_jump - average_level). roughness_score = -1.67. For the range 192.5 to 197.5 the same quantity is -1.47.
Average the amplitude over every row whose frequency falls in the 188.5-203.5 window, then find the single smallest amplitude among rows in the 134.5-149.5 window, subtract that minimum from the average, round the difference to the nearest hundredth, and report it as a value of 0.01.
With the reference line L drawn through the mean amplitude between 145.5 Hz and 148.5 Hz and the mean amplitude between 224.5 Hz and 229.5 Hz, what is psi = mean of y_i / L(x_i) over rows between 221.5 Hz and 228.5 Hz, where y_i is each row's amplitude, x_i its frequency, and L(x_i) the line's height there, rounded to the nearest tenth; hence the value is 1.0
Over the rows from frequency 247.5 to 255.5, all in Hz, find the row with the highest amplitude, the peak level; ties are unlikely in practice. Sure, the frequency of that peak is 252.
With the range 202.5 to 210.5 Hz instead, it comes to 209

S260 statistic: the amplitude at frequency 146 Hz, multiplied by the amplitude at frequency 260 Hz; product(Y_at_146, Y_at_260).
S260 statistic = 11.5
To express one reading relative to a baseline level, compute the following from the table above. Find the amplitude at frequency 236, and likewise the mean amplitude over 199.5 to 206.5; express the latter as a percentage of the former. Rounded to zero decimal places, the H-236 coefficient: 108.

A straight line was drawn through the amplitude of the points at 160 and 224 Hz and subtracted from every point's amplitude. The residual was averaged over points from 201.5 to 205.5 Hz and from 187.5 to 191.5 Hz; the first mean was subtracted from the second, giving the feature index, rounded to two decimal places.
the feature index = -0.59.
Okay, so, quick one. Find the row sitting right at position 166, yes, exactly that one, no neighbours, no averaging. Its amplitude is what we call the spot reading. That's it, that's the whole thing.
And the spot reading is 3.52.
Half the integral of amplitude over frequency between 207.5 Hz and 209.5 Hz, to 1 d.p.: 4.8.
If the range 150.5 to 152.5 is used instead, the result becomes 3.9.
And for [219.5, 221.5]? 4.8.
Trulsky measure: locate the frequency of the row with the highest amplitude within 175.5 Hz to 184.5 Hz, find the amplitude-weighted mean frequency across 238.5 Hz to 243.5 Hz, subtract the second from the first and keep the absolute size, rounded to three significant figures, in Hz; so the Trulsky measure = 57.0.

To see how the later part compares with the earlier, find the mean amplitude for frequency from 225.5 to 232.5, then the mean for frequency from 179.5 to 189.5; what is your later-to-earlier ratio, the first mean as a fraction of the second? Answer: 1.3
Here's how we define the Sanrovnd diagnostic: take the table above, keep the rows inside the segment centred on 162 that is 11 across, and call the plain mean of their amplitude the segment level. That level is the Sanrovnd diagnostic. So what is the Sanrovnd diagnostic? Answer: 3.3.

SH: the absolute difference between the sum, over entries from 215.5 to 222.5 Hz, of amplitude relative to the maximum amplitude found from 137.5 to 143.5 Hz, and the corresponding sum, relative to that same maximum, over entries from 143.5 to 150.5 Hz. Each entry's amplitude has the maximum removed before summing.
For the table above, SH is 6.8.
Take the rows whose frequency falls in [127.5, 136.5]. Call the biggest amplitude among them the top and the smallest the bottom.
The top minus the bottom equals 0.76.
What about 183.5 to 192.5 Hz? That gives 0.48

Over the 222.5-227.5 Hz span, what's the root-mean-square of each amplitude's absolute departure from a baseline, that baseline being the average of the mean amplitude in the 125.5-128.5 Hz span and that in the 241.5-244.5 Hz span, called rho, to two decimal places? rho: 0.67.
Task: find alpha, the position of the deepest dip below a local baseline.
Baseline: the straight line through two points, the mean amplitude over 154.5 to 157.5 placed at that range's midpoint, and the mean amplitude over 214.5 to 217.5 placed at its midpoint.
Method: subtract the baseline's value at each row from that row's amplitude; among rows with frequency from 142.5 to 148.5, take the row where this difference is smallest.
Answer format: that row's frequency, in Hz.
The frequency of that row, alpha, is 147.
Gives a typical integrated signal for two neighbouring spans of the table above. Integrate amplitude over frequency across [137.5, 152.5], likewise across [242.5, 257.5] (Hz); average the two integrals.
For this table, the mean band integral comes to 55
